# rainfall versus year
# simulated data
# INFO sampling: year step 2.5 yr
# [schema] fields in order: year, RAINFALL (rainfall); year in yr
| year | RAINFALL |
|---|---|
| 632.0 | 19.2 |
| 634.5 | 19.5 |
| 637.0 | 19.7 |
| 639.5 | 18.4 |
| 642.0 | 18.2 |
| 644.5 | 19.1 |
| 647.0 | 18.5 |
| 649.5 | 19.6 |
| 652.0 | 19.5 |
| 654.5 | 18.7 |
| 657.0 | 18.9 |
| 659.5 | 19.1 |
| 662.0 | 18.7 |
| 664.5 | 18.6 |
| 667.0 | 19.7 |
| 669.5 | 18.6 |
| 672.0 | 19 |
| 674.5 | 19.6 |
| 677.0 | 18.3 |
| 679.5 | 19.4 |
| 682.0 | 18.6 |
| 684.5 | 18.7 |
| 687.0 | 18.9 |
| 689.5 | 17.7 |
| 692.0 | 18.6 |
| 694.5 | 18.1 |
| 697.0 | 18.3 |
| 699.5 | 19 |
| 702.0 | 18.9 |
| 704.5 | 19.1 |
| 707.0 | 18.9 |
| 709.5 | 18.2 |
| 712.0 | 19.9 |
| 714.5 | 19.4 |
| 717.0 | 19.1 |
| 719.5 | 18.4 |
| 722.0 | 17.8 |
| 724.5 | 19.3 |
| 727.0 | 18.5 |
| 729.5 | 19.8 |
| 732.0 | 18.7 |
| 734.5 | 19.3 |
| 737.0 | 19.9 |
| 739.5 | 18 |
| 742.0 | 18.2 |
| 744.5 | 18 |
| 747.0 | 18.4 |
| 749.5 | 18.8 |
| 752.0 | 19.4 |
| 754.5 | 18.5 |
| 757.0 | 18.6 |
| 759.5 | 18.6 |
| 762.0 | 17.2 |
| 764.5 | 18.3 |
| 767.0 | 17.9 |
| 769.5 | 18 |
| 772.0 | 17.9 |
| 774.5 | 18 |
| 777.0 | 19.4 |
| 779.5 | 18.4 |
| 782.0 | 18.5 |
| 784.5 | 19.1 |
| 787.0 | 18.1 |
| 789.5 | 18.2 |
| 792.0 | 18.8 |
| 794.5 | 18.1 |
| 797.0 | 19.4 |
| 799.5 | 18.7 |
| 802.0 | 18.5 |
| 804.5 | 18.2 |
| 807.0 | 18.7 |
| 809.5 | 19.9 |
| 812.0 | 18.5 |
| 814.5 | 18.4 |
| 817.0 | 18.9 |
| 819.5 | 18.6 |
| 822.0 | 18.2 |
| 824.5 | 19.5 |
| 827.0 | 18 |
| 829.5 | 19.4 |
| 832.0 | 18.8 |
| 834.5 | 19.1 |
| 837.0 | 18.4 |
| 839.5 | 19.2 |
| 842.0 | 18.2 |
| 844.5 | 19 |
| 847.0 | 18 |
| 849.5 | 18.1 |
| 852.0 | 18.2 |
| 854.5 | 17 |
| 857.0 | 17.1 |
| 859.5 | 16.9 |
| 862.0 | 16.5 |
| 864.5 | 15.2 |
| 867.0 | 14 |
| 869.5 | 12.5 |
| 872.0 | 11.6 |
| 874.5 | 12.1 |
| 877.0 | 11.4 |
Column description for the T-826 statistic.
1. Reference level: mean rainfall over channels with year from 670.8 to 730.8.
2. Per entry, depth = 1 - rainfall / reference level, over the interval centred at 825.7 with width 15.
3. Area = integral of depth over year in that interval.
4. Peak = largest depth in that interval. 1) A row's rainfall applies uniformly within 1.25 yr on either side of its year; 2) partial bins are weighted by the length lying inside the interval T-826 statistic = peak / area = 0.87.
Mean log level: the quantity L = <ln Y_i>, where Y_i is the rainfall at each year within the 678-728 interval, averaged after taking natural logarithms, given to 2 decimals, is 2.93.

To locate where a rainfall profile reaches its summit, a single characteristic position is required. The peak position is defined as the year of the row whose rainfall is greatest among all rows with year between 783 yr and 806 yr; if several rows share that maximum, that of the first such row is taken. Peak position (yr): 797.0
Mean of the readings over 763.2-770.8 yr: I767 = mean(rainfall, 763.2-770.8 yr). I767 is 18.1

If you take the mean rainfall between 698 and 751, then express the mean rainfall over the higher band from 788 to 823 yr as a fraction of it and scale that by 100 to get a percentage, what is 99.0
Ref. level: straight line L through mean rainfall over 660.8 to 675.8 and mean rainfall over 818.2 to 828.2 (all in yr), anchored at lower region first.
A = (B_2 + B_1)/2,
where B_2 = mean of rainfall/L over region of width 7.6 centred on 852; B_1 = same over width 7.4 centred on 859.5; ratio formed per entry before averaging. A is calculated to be 0.94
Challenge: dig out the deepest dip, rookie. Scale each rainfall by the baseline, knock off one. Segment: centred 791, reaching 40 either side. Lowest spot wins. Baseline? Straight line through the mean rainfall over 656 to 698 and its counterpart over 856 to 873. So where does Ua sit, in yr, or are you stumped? 762.0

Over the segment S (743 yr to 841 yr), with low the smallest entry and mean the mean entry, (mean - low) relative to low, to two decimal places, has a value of 0.08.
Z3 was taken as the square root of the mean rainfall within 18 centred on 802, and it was 4.33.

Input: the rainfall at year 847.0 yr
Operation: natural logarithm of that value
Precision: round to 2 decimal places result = 2.89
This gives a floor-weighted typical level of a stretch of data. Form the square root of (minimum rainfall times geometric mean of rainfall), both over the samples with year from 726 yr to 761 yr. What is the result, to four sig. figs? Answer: 18.37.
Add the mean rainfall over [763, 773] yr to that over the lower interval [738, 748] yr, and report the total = 36.2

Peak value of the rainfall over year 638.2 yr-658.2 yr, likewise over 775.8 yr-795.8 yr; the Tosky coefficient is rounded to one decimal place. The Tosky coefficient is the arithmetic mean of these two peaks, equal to 19.5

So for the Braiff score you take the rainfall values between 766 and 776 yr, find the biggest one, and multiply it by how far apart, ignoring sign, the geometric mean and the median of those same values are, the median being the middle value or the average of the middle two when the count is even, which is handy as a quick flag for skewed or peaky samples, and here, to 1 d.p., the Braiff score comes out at 0.0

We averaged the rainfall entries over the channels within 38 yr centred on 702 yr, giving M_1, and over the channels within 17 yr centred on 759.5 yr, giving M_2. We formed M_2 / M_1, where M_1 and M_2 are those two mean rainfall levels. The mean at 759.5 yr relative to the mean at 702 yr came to 0.979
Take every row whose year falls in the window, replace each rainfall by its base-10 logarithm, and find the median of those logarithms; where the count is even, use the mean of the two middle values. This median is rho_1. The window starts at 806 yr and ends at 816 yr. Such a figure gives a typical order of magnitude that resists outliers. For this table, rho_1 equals 1.27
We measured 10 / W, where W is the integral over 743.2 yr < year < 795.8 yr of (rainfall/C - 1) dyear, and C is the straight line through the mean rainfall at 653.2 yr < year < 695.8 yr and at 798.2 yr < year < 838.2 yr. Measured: -10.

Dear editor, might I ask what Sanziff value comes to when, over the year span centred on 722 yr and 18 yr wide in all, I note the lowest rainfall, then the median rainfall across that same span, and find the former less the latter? -1.3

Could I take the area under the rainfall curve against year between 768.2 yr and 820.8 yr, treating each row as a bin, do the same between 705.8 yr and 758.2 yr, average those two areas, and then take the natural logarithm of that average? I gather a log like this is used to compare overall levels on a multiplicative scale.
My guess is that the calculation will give 6.889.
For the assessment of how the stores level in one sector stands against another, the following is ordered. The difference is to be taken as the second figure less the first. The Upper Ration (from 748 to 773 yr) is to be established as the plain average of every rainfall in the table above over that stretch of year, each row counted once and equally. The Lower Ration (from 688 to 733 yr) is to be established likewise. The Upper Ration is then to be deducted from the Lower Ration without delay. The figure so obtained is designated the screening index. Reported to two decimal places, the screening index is 0.44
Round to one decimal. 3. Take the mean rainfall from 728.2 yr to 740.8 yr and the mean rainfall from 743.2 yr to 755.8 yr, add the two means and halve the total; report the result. 18.9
